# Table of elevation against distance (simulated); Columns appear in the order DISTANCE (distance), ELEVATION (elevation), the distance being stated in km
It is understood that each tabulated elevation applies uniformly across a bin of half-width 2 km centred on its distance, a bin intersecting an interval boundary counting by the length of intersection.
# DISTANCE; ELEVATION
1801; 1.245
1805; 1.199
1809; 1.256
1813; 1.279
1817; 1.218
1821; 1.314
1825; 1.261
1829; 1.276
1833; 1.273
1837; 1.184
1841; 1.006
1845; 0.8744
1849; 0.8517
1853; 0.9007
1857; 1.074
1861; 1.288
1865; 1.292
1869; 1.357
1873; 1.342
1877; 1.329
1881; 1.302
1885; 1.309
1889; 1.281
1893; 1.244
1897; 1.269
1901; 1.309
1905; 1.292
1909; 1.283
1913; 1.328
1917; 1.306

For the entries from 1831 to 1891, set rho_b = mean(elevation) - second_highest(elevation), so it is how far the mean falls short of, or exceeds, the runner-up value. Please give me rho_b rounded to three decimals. -0.164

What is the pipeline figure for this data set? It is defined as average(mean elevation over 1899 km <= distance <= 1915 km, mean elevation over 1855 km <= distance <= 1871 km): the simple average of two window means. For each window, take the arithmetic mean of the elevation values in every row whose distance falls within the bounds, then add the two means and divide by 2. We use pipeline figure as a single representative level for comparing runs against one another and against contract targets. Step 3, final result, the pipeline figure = 1.28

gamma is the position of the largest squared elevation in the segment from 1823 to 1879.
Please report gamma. 1869 km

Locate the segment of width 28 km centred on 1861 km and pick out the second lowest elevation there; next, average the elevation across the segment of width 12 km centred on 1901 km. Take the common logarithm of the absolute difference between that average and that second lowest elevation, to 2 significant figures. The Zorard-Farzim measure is -0.41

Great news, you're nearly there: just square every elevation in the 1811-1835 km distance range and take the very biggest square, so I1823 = 1.73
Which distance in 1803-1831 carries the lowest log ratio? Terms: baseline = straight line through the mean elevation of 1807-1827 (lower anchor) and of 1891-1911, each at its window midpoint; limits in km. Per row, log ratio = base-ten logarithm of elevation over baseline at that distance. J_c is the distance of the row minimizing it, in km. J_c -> 1805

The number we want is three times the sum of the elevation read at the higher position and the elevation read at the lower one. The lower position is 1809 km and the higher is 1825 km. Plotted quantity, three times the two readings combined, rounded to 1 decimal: 7.6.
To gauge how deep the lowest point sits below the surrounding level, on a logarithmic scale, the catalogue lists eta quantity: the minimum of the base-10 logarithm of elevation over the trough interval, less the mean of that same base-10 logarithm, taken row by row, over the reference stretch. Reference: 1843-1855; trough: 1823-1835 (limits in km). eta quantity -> 0.16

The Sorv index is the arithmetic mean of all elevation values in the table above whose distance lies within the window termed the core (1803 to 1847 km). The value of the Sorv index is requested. 1.19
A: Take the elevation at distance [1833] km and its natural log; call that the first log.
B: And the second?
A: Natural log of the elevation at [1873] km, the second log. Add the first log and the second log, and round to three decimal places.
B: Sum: 0.536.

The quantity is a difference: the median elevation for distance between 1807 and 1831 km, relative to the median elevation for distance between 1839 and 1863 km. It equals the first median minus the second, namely 0.32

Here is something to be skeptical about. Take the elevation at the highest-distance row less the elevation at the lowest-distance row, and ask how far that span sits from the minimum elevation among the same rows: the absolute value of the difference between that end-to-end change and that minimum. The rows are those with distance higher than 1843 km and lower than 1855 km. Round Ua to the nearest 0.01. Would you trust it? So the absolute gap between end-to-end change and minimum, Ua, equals 0.83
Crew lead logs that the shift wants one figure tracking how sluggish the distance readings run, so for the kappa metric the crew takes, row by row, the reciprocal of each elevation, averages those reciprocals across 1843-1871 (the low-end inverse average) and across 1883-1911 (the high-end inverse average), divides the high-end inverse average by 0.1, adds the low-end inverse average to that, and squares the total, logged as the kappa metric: 76.4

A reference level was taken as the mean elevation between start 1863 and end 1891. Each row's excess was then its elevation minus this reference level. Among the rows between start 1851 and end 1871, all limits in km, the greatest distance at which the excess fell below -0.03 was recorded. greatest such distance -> 1857 km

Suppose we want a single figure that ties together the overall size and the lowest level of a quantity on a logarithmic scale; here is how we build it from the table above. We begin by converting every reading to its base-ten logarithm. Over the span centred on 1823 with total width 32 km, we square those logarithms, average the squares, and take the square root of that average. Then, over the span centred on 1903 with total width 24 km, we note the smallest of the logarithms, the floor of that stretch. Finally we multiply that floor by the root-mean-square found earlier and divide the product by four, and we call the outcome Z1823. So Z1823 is 0.0024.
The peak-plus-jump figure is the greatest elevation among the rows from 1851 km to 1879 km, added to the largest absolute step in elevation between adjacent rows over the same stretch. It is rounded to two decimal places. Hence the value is 1.57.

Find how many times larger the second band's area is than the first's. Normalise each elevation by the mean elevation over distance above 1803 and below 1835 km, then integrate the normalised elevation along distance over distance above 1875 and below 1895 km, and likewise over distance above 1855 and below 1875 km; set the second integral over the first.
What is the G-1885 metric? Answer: 0.98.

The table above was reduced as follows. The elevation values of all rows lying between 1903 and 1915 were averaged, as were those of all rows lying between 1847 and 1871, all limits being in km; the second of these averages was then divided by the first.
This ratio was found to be 0.87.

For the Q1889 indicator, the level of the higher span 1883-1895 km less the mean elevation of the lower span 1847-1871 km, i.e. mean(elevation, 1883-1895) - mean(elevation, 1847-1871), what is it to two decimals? 0.15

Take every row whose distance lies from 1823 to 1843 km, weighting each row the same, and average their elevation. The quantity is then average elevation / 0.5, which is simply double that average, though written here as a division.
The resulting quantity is 2.40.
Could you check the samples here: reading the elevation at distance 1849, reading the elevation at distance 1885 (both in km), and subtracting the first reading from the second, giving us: 0.457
